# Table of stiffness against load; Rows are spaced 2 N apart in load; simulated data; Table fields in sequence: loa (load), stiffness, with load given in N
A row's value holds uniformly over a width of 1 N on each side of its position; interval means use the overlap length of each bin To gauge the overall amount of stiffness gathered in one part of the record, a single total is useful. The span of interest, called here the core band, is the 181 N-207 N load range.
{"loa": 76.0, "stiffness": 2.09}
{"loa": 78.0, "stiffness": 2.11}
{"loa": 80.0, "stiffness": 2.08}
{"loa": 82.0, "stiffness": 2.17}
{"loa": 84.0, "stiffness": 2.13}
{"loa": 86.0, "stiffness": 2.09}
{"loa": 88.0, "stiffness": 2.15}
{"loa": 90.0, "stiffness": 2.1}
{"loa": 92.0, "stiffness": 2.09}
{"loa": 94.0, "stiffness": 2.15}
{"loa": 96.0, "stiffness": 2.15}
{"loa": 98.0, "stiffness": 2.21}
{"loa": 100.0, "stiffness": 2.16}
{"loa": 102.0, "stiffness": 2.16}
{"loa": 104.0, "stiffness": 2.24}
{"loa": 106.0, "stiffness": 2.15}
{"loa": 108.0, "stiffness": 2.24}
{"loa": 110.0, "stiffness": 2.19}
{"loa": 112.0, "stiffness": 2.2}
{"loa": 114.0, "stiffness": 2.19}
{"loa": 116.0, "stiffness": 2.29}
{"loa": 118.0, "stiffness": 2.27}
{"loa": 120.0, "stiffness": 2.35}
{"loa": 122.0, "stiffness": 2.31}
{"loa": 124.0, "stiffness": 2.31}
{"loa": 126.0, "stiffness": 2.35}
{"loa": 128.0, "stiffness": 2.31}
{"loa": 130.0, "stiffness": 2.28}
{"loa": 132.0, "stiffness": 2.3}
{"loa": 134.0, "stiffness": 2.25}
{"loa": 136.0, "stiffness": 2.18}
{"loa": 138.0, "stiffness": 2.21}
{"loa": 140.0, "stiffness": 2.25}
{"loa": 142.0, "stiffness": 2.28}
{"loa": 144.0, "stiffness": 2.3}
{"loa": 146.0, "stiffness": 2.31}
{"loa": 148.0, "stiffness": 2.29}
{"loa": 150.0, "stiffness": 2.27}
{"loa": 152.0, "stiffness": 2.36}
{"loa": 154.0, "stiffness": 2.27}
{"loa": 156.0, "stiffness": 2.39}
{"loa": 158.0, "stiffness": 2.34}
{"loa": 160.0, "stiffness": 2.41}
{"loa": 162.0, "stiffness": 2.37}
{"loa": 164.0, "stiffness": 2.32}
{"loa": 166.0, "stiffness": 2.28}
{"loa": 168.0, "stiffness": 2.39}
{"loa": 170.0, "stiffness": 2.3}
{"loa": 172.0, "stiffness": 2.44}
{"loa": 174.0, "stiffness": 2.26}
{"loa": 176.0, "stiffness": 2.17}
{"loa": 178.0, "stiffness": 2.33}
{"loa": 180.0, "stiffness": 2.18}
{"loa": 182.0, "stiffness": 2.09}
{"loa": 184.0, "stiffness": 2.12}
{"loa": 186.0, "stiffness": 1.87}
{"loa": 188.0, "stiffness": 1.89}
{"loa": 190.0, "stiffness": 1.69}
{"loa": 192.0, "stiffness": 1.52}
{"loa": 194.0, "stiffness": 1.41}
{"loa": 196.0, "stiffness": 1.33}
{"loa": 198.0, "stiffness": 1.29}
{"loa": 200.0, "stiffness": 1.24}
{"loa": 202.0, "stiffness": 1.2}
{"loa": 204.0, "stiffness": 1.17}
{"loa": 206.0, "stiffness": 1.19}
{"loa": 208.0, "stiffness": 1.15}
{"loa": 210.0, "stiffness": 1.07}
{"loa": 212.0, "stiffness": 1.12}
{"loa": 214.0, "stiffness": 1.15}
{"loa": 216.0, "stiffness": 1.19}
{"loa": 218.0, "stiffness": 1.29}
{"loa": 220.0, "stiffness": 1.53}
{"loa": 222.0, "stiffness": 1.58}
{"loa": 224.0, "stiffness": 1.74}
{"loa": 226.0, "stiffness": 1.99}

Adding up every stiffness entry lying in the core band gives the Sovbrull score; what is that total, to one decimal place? 20.0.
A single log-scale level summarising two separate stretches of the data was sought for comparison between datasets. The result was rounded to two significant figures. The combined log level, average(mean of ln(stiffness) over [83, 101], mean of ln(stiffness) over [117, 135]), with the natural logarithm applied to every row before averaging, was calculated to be 0.80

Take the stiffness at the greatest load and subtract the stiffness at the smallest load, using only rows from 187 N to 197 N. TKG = -0.56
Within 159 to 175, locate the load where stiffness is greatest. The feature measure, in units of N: 172.0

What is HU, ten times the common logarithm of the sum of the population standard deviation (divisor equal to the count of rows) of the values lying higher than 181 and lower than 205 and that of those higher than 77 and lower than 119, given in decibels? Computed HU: -4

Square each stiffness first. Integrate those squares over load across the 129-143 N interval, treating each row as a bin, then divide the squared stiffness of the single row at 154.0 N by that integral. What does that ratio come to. 0.073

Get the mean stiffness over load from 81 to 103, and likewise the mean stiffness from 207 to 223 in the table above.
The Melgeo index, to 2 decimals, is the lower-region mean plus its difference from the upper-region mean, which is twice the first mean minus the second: 3.02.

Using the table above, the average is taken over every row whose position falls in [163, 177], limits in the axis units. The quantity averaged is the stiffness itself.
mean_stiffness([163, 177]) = 2.31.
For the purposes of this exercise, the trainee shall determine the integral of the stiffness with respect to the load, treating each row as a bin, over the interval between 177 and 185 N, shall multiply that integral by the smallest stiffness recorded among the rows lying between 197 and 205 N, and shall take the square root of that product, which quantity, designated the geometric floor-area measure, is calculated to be 4.5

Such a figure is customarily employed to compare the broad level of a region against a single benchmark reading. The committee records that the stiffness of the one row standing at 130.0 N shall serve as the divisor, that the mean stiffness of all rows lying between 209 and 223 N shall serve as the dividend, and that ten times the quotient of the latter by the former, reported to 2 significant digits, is 5.6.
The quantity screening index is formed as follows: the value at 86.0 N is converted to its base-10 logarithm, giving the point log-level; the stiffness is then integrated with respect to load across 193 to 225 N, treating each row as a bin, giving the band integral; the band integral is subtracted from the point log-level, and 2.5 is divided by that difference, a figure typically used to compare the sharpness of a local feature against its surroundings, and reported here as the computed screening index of -0.0610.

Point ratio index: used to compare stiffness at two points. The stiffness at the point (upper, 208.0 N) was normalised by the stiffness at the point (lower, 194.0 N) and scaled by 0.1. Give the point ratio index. 0.082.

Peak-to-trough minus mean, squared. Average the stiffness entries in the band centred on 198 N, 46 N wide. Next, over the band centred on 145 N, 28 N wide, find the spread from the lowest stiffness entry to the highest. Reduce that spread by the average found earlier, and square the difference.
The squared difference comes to 1.7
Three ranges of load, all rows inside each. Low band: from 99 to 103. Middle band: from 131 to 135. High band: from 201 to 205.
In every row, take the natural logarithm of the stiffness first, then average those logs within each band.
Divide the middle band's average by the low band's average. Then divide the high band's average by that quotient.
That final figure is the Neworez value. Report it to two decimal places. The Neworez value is 0.16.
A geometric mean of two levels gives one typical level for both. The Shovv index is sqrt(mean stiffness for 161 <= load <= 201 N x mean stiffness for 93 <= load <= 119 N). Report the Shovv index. 2.08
